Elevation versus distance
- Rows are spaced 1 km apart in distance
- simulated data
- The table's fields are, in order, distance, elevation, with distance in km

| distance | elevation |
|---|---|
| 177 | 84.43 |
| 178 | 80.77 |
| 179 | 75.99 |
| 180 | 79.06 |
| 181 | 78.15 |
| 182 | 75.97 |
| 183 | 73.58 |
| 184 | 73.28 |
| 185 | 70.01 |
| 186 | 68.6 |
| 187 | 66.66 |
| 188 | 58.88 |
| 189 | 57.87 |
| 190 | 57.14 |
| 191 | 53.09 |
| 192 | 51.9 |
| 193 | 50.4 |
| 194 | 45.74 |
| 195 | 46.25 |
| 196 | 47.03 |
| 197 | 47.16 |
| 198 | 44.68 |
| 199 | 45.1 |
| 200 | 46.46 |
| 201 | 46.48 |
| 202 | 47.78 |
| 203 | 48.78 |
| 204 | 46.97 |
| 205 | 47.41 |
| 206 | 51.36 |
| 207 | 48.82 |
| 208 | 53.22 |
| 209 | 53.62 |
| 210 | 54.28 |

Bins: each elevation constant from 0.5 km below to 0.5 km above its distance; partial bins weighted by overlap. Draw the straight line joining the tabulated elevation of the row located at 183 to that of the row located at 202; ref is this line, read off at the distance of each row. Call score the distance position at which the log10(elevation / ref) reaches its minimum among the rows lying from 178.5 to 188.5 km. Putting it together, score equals 188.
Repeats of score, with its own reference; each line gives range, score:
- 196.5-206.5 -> 198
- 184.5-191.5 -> 191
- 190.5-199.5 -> 194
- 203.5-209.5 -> 204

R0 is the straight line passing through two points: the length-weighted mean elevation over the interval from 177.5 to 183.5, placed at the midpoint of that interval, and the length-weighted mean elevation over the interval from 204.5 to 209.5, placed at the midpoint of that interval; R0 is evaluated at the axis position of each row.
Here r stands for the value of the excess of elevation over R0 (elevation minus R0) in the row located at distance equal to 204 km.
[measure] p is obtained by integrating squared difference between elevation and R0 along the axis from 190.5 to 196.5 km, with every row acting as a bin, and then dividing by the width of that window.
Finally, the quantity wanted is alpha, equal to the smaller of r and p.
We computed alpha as -7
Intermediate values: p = 235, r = -7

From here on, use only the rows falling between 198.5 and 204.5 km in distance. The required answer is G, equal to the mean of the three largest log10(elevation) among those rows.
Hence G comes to 1.68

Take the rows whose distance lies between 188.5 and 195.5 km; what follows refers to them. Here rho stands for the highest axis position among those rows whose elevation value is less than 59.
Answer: 195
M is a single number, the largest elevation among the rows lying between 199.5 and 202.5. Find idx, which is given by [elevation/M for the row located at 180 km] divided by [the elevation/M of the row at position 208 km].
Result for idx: 1.49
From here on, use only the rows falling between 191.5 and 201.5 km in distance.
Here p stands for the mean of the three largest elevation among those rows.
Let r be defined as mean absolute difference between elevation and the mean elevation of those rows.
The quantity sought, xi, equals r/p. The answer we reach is 0.033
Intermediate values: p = 50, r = 1.6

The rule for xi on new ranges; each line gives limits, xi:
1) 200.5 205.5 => 0.013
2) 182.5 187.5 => 0.033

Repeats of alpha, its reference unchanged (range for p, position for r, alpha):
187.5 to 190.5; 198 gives -15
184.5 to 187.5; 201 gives -10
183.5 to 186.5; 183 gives -1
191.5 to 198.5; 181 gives 1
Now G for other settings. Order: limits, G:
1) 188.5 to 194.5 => 1.75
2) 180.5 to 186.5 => 1.88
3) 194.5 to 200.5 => 1.67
